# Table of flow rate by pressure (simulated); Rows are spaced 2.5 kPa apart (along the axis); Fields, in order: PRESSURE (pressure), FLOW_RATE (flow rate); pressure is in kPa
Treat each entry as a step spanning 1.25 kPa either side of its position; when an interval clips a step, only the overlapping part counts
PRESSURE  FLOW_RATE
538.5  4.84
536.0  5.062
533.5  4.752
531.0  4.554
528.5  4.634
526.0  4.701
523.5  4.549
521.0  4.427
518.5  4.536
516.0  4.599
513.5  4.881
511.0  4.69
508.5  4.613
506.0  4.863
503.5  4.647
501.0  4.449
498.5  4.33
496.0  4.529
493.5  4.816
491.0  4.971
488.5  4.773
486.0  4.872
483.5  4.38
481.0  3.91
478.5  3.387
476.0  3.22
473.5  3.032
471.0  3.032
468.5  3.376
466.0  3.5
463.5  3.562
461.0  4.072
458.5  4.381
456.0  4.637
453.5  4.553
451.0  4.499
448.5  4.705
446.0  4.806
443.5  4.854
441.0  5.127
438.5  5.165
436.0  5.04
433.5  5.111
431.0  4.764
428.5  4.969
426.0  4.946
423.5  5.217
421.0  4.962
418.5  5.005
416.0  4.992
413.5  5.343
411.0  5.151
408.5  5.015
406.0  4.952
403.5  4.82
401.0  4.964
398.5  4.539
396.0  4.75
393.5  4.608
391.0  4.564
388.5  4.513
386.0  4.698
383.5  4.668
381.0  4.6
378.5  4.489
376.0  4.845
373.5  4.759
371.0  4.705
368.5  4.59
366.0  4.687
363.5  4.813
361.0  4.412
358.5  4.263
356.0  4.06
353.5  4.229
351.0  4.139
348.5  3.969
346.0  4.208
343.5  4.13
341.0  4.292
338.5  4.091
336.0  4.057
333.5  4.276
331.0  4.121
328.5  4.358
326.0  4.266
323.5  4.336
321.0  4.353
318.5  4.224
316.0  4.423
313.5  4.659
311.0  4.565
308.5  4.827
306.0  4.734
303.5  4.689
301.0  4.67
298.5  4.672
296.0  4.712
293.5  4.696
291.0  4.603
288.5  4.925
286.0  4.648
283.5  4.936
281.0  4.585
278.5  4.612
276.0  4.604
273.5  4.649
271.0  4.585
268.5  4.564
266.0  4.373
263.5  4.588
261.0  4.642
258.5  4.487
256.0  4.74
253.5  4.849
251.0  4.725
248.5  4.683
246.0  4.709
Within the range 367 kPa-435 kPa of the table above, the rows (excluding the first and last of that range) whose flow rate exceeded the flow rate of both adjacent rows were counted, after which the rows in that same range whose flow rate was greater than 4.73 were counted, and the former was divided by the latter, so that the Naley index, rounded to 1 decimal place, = 0.5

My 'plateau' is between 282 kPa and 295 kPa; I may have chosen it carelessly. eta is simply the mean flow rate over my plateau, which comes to 4.8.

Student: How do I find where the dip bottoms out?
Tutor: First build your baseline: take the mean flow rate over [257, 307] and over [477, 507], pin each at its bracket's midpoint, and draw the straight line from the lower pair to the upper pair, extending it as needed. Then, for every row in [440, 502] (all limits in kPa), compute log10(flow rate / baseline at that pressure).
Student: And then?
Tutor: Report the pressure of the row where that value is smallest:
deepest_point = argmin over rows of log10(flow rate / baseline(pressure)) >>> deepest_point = 471.0 kPa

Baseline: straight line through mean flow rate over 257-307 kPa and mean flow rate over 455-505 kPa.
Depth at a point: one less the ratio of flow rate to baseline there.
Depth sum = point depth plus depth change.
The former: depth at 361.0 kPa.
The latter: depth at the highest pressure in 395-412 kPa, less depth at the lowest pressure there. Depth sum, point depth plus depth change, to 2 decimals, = -0.10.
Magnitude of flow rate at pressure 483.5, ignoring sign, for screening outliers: 4.38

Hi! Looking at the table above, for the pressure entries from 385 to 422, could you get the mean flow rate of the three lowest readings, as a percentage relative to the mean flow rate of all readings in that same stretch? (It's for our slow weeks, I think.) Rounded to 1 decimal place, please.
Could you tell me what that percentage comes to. 93.4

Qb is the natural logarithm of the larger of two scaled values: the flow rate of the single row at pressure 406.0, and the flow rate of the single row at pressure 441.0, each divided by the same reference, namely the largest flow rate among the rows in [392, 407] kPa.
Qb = 0.032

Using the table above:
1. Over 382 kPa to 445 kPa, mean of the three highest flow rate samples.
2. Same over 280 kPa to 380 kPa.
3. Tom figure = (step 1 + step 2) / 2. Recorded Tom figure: 5.07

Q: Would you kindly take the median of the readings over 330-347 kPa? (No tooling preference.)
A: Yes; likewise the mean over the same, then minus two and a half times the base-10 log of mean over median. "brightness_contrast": -0.0099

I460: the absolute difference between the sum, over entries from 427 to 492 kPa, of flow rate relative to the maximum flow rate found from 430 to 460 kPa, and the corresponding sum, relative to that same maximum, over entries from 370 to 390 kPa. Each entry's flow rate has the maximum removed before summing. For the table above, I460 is 18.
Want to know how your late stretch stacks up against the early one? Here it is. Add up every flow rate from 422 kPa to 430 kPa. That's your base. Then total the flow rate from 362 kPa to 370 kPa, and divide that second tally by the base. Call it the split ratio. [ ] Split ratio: 0.93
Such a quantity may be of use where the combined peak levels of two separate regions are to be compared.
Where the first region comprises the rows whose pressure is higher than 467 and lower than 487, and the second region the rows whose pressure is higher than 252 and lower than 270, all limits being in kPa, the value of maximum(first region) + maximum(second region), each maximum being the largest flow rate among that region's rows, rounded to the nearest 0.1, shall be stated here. 9.7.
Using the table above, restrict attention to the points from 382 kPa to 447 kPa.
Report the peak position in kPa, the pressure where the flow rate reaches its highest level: 413.5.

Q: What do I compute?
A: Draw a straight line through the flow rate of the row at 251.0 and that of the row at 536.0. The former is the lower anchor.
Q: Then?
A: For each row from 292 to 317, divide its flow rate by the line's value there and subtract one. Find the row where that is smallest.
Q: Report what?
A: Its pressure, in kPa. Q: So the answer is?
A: 316.0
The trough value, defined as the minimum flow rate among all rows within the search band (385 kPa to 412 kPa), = 4.513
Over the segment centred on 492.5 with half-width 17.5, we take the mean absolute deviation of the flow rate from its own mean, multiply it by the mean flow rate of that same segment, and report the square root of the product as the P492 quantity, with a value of 1.3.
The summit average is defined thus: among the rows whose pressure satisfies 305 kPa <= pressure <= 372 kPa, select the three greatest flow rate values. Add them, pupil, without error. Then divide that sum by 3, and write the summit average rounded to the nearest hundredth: 4.79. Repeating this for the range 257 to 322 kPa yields 4.90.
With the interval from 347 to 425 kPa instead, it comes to 5.24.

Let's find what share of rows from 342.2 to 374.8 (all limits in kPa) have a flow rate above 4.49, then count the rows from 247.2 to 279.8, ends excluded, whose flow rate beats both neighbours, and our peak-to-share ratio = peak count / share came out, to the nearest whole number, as 8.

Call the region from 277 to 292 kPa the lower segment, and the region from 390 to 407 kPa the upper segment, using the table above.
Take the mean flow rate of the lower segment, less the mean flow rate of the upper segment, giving 0.0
